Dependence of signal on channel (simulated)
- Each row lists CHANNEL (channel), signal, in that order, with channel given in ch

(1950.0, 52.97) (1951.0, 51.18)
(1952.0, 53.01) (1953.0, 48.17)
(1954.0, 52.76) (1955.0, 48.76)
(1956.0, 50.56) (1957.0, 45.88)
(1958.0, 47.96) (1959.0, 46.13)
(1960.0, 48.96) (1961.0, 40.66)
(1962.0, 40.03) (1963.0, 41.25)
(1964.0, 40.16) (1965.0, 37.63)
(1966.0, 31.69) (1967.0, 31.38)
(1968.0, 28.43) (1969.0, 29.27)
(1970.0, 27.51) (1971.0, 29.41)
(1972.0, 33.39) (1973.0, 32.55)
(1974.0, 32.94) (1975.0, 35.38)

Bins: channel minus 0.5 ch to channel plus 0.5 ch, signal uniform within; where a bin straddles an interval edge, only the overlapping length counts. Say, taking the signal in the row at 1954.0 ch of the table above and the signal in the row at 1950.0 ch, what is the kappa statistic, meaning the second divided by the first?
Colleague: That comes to 1.0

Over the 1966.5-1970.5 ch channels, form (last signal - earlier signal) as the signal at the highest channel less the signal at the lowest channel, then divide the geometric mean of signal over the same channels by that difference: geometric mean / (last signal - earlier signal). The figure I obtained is -7.5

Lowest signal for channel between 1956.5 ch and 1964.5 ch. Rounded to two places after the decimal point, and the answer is 40.03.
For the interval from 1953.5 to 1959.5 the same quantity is 45.88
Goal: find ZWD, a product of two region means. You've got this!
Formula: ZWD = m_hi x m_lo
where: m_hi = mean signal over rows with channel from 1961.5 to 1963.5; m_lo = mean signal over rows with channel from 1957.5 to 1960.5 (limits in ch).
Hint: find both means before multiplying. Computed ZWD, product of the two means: 1938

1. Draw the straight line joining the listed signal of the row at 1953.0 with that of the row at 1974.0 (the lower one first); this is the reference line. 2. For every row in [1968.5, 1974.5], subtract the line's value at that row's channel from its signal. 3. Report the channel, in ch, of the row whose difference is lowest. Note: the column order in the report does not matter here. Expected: 1970.0 ch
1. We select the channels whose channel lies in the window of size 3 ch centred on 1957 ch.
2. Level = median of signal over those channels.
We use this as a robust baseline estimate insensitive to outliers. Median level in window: 48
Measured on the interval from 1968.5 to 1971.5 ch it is 29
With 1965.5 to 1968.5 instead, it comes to 31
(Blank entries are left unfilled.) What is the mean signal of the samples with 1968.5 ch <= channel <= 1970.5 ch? 28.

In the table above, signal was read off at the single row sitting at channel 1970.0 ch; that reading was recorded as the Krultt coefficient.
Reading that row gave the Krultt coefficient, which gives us 27.51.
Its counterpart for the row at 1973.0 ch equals 32.55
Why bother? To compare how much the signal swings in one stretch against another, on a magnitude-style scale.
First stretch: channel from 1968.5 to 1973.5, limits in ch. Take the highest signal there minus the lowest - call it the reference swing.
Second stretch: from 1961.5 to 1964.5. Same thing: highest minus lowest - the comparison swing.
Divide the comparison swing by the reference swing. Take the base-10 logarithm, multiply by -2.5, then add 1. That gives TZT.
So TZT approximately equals 2.7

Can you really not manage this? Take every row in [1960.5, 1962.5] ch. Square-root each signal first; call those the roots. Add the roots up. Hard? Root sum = 12.7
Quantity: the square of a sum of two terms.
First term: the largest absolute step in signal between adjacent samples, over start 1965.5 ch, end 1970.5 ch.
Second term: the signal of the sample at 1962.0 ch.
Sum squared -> 1847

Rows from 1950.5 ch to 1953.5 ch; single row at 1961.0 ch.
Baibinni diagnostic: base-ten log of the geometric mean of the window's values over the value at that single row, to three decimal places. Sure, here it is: 0.096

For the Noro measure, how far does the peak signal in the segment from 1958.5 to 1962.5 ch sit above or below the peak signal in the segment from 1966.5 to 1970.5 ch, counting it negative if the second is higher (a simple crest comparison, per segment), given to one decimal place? 17.6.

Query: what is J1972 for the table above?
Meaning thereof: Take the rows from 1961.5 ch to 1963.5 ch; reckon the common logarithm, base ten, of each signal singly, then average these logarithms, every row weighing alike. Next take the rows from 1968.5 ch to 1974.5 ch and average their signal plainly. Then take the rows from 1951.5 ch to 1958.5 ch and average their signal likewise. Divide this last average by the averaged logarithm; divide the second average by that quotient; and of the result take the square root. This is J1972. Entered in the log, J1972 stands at 1.00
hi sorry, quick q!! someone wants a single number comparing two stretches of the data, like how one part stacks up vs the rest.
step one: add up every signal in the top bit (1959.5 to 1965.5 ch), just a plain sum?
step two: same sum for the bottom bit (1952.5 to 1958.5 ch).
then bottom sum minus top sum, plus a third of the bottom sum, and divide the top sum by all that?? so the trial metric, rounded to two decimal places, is 1.73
